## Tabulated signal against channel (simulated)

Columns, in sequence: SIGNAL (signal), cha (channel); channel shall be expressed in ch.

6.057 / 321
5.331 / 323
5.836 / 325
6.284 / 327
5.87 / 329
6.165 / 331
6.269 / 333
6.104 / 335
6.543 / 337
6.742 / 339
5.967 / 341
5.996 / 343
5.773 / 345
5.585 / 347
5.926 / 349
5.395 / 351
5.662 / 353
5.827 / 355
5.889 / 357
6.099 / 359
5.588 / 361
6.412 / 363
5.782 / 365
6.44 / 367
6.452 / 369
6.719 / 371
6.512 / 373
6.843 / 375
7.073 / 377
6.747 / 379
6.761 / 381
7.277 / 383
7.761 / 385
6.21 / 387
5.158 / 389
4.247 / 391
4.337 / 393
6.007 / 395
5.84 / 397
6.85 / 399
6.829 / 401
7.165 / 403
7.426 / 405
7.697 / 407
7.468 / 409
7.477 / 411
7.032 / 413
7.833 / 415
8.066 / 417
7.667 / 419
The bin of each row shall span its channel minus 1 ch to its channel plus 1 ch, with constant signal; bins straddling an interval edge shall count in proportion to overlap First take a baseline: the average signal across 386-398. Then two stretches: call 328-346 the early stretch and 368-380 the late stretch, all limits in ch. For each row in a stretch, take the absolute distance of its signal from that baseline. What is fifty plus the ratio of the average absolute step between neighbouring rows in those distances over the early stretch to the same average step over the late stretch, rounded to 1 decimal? 51.0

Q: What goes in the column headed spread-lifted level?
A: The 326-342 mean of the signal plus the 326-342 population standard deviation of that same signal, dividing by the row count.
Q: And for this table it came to 6.51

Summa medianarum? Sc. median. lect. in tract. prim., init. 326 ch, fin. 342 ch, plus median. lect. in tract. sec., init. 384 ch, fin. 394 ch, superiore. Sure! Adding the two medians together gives 11.4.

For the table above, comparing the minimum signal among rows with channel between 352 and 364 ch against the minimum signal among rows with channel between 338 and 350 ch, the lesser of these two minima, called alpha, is 5.6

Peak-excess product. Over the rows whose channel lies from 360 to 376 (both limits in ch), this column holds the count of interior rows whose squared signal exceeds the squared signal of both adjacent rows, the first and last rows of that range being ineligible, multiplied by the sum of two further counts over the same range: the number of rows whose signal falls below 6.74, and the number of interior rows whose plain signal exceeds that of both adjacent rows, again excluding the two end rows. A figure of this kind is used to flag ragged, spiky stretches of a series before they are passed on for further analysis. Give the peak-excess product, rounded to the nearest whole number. 18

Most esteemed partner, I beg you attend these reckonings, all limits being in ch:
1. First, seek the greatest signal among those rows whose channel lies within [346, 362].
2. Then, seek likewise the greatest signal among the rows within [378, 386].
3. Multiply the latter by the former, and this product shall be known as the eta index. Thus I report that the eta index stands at 47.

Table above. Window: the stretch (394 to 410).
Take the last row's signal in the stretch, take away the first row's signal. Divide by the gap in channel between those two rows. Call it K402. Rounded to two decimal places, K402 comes 0.10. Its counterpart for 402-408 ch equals 0.13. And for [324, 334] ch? 0.05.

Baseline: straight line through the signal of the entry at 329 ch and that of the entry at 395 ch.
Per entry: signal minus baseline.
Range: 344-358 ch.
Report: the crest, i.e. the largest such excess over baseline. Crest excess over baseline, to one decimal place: 0.0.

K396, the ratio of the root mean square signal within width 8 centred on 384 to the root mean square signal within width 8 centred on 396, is 1.21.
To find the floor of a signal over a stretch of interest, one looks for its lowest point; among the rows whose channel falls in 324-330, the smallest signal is 5.836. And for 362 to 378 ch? 5.782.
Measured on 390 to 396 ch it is 4.247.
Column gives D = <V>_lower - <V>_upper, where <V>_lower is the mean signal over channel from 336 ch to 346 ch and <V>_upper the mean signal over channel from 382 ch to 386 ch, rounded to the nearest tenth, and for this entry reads -1.3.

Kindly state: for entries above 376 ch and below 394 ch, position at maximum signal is 385 ch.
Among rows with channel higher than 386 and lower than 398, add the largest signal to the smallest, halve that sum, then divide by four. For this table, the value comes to 1.31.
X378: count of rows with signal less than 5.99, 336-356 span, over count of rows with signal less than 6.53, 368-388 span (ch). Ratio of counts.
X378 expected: 2.3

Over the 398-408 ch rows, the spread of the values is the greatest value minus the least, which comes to 0.87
